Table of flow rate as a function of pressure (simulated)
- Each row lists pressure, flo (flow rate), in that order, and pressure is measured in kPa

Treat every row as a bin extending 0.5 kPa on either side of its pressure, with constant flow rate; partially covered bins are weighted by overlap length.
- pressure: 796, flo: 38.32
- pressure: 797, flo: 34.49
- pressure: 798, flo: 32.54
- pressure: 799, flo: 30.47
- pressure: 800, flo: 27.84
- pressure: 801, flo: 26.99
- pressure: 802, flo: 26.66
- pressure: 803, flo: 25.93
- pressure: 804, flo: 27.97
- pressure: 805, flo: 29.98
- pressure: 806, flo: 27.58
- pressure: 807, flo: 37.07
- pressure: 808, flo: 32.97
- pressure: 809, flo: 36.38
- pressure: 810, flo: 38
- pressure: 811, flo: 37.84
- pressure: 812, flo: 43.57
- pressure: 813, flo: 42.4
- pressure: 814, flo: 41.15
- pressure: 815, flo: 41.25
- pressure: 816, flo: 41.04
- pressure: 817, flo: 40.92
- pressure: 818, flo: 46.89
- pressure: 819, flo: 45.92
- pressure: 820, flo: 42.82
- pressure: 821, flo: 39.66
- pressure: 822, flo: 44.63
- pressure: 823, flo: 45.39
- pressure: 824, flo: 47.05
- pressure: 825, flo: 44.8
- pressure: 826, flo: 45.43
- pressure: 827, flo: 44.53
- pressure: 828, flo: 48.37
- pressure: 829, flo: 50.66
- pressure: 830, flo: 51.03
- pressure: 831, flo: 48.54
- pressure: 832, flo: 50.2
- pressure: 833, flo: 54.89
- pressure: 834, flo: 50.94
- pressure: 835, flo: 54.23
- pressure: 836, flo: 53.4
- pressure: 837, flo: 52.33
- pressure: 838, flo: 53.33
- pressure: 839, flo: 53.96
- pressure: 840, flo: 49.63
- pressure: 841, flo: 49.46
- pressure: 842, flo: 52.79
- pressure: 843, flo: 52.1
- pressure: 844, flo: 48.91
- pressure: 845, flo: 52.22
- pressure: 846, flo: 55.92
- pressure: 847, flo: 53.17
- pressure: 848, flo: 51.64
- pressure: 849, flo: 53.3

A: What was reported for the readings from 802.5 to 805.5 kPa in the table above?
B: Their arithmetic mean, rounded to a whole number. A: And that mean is 28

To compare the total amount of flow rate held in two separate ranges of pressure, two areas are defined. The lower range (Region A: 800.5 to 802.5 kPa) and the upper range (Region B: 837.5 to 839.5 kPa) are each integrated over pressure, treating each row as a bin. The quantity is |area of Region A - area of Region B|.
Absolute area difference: 54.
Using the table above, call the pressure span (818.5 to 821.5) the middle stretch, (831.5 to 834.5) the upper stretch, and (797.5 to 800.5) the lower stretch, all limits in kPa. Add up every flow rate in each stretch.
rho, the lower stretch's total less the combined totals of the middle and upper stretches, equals -194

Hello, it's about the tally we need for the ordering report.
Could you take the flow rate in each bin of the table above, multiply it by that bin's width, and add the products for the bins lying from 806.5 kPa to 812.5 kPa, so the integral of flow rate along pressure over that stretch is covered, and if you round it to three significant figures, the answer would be 226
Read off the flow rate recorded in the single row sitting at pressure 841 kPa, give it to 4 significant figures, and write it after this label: 49.46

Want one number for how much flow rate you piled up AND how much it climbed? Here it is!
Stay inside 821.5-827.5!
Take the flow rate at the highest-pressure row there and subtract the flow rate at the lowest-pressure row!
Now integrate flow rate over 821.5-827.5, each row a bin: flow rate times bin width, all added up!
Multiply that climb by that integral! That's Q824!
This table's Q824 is -27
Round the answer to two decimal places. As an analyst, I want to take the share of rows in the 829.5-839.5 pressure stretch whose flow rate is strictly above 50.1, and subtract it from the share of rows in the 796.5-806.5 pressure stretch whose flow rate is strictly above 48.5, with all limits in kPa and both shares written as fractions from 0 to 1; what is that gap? -0.90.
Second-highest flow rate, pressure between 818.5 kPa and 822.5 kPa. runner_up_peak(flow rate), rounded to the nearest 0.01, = 44.63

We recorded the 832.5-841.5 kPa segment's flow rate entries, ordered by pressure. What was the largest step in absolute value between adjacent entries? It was 4.3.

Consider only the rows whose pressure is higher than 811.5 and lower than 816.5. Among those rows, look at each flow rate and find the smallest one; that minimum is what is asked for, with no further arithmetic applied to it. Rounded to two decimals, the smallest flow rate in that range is 41.04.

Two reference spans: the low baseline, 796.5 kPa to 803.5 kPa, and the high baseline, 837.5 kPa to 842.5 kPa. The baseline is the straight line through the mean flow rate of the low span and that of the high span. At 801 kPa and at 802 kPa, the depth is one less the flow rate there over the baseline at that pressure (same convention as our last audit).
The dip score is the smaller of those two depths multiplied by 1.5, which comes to 0.14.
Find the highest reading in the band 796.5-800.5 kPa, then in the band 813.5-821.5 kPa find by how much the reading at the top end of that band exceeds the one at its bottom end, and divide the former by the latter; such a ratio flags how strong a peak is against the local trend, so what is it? -23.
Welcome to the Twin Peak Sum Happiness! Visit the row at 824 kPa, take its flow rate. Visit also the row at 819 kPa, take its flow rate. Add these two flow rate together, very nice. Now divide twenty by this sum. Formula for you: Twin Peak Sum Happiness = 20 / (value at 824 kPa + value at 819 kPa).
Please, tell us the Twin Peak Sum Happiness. 0.215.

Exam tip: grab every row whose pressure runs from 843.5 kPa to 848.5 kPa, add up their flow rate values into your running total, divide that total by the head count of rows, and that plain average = 52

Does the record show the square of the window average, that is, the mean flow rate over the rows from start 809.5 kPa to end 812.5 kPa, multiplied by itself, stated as 1584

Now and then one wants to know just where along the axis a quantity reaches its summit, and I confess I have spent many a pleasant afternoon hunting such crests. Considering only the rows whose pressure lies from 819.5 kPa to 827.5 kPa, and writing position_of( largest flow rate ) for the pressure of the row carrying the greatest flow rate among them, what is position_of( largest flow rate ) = 824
